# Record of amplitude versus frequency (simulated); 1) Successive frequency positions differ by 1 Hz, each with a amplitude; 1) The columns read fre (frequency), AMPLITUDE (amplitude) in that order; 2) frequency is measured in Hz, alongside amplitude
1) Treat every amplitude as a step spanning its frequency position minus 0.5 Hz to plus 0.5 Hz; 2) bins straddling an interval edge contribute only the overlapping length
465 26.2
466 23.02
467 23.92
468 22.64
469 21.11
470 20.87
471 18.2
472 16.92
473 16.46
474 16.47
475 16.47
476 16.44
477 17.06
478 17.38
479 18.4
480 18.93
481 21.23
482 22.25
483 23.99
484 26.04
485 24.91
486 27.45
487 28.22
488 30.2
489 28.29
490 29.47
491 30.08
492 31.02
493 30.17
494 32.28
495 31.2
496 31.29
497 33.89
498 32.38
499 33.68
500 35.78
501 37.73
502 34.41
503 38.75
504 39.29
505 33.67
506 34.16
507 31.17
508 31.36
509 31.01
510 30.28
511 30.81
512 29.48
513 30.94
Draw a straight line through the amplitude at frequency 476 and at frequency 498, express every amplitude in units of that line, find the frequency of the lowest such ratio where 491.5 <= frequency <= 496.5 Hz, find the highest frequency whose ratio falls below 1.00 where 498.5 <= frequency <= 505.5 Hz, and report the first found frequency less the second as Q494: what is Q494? -9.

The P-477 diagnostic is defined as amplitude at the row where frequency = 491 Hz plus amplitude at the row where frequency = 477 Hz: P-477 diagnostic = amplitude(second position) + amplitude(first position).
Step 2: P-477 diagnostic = 47.1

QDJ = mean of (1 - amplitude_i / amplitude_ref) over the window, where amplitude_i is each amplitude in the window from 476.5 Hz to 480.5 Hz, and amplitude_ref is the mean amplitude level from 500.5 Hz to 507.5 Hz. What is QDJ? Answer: 0.5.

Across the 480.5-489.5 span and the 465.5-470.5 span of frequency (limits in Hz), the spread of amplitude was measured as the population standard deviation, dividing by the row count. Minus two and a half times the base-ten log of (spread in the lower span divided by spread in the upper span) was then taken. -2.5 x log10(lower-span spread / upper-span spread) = 1.0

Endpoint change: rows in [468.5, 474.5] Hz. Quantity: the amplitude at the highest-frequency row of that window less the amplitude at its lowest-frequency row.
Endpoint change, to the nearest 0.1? -4.6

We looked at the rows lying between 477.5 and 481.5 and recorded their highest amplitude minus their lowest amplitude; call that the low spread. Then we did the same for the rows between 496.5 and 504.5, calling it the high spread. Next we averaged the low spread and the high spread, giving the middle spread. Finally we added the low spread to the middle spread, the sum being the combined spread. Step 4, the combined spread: 9.2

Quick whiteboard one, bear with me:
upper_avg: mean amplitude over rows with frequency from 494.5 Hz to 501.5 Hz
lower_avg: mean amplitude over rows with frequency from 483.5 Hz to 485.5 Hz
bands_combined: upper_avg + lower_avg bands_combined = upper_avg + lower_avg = 59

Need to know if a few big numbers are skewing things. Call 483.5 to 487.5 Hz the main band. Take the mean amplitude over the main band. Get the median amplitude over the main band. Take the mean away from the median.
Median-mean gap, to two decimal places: 0.09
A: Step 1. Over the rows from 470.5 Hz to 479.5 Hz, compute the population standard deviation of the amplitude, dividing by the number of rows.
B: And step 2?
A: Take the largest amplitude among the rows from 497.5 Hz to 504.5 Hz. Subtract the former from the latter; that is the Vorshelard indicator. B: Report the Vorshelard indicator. 39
